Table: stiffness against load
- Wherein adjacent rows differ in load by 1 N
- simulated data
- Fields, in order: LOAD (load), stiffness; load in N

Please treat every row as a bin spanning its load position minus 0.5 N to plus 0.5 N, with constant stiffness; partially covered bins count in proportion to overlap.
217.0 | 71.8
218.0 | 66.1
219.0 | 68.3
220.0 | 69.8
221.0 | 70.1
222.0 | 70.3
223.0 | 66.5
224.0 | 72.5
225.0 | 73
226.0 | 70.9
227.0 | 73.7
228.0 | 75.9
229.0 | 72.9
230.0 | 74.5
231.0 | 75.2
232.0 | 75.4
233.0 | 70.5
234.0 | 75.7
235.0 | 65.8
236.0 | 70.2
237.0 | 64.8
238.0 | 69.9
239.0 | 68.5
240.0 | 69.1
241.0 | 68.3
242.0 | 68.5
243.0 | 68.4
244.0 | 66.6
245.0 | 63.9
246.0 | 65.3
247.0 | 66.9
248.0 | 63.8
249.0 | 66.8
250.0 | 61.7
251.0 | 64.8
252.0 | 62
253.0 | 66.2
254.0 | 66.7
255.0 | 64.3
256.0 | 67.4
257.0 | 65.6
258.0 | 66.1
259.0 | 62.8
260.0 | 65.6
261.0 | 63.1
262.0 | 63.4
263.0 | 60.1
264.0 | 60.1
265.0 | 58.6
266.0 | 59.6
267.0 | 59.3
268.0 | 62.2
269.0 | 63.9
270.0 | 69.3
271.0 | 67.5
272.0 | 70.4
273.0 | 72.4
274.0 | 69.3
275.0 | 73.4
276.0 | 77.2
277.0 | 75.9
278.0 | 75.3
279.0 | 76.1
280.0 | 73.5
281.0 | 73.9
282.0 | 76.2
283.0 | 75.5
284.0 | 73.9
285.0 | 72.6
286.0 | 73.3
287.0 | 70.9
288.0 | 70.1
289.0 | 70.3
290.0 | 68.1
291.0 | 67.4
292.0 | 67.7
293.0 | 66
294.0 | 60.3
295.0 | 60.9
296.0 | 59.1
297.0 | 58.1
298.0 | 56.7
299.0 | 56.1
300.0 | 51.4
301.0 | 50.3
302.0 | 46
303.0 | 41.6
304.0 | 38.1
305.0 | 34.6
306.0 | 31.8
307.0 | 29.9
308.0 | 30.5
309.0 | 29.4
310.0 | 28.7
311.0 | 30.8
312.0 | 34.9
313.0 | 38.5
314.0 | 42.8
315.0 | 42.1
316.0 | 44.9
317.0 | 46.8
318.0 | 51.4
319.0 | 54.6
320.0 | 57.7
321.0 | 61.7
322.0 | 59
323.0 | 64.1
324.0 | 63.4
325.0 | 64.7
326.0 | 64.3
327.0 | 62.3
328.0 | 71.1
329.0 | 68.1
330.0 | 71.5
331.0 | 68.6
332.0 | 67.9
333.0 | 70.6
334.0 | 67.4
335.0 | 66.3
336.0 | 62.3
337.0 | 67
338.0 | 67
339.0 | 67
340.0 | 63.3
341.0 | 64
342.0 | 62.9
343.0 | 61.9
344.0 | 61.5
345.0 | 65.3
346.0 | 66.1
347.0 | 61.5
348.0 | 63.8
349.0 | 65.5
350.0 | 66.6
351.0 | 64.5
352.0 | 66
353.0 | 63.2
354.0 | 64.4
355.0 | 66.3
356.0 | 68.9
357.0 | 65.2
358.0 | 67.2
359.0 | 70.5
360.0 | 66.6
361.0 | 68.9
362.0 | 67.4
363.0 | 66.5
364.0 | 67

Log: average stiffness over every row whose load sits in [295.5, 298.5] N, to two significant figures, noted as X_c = 58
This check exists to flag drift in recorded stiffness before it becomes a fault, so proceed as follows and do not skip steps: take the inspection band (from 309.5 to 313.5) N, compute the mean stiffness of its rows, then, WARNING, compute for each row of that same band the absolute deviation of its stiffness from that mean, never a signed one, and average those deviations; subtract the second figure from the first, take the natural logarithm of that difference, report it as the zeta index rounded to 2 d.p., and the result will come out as 3.39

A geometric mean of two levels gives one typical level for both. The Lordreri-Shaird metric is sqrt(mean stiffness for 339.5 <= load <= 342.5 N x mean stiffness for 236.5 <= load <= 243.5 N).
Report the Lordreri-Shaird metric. 66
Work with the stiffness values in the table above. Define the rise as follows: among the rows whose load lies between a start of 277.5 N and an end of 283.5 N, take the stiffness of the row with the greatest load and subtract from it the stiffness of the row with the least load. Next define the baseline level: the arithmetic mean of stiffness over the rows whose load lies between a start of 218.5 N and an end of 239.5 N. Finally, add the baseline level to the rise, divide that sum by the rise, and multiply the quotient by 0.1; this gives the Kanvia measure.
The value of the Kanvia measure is 35.7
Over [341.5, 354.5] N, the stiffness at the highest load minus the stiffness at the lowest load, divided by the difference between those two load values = 0.1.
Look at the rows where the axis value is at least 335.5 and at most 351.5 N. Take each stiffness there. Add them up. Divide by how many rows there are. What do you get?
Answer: 64.4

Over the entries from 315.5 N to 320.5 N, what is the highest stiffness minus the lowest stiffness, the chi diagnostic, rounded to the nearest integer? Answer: 13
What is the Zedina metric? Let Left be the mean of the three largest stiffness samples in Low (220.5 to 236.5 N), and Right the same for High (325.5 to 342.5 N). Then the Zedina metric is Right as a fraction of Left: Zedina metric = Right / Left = 0.94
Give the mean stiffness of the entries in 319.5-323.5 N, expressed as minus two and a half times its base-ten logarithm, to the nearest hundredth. -4.46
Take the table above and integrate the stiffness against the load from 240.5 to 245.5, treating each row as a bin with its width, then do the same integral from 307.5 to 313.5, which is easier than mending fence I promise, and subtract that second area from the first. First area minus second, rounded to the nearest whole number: 143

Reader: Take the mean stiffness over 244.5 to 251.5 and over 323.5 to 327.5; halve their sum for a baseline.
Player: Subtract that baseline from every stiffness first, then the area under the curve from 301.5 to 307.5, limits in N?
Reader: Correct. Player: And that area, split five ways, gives -33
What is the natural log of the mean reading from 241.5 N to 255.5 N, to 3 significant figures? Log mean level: 4.18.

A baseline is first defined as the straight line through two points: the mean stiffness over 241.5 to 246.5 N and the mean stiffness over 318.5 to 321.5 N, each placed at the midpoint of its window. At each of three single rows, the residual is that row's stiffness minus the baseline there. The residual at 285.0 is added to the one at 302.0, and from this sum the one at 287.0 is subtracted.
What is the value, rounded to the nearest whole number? -13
